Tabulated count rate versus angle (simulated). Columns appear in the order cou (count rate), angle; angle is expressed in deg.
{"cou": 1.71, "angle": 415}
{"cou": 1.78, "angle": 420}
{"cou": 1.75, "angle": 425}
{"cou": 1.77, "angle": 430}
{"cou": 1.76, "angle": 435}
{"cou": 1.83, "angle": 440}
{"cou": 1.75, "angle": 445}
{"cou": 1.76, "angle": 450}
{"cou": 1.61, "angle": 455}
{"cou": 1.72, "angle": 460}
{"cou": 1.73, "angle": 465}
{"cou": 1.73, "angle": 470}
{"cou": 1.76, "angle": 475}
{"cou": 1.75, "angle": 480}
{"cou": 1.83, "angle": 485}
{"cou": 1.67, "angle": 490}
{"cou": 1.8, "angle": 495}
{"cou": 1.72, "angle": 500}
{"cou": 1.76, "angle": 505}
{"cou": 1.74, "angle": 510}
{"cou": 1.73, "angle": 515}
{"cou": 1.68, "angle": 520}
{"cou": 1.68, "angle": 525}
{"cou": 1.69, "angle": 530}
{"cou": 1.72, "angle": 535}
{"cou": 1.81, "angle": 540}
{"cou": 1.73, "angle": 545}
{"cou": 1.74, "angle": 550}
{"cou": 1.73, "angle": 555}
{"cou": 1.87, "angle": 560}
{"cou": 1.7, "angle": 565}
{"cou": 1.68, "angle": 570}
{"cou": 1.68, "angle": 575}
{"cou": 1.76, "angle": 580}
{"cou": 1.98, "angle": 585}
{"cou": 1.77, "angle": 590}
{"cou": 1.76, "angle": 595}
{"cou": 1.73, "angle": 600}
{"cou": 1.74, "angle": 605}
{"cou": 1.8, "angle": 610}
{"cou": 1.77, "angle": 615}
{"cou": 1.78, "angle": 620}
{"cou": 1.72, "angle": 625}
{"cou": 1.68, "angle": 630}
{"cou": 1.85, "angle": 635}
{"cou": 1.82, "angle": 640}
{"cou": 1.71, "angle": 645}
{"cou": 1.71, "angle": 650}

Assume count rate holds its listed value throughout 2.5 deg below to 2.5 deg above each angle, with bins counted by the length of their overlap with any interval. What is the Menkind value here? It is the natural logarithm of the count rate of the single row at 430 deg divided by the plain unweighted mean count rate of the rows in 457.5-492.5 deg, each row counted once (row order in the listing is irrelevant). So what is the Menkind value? 0.016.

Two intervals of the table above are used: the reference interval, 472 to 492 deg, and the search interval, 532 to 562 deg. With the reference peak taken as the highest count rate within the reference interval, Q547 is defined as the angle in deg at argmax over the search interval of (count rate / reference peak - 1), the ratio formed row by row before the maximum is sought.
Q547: 560 deg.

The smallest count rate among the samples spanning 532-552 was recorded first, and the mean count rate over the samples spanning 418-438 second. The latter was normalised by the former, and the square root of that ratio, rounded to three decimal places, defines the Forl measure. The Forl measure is 1.013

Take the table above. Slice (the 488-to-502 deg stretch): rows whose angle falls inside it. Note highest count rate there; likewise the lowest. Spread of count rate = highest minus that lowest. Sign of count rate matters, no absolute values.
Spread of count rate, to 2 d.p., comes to 0.13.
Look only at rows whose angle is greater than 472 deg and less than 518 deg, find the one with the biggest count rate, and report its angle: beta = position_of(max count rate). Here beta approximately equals 485 deg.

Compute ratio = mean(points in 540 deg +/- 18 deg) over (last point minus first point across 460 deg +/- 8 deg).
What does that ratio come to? 14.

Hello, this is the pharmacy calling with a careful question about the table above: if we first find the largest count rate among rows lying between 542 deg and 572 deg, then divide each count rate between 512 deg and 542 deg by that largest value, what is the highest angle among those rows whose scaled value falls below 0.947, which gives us 535 deg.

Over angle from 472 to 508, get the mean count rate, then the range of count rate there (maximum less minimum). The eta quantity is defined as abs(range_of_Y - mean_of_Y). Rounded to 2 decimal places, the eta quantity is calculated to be 1.60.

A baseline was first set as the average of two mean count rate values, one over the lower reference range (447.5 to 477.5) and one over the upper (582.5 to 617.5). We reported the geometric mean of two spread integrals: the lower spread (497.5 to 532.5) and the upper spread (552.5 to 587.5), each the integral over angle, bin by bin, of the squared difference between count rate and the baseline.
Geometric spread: 0.19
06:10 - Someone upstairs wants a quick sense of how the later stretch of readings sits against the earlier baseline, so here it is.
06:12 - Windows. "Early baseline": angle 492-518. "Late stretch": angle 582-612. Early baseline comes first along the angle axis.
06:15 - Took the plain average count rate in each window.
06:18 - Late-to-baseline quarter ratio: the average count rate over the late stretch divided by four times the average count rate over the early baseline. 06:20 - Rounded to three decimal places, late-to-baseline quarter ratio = 0.257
